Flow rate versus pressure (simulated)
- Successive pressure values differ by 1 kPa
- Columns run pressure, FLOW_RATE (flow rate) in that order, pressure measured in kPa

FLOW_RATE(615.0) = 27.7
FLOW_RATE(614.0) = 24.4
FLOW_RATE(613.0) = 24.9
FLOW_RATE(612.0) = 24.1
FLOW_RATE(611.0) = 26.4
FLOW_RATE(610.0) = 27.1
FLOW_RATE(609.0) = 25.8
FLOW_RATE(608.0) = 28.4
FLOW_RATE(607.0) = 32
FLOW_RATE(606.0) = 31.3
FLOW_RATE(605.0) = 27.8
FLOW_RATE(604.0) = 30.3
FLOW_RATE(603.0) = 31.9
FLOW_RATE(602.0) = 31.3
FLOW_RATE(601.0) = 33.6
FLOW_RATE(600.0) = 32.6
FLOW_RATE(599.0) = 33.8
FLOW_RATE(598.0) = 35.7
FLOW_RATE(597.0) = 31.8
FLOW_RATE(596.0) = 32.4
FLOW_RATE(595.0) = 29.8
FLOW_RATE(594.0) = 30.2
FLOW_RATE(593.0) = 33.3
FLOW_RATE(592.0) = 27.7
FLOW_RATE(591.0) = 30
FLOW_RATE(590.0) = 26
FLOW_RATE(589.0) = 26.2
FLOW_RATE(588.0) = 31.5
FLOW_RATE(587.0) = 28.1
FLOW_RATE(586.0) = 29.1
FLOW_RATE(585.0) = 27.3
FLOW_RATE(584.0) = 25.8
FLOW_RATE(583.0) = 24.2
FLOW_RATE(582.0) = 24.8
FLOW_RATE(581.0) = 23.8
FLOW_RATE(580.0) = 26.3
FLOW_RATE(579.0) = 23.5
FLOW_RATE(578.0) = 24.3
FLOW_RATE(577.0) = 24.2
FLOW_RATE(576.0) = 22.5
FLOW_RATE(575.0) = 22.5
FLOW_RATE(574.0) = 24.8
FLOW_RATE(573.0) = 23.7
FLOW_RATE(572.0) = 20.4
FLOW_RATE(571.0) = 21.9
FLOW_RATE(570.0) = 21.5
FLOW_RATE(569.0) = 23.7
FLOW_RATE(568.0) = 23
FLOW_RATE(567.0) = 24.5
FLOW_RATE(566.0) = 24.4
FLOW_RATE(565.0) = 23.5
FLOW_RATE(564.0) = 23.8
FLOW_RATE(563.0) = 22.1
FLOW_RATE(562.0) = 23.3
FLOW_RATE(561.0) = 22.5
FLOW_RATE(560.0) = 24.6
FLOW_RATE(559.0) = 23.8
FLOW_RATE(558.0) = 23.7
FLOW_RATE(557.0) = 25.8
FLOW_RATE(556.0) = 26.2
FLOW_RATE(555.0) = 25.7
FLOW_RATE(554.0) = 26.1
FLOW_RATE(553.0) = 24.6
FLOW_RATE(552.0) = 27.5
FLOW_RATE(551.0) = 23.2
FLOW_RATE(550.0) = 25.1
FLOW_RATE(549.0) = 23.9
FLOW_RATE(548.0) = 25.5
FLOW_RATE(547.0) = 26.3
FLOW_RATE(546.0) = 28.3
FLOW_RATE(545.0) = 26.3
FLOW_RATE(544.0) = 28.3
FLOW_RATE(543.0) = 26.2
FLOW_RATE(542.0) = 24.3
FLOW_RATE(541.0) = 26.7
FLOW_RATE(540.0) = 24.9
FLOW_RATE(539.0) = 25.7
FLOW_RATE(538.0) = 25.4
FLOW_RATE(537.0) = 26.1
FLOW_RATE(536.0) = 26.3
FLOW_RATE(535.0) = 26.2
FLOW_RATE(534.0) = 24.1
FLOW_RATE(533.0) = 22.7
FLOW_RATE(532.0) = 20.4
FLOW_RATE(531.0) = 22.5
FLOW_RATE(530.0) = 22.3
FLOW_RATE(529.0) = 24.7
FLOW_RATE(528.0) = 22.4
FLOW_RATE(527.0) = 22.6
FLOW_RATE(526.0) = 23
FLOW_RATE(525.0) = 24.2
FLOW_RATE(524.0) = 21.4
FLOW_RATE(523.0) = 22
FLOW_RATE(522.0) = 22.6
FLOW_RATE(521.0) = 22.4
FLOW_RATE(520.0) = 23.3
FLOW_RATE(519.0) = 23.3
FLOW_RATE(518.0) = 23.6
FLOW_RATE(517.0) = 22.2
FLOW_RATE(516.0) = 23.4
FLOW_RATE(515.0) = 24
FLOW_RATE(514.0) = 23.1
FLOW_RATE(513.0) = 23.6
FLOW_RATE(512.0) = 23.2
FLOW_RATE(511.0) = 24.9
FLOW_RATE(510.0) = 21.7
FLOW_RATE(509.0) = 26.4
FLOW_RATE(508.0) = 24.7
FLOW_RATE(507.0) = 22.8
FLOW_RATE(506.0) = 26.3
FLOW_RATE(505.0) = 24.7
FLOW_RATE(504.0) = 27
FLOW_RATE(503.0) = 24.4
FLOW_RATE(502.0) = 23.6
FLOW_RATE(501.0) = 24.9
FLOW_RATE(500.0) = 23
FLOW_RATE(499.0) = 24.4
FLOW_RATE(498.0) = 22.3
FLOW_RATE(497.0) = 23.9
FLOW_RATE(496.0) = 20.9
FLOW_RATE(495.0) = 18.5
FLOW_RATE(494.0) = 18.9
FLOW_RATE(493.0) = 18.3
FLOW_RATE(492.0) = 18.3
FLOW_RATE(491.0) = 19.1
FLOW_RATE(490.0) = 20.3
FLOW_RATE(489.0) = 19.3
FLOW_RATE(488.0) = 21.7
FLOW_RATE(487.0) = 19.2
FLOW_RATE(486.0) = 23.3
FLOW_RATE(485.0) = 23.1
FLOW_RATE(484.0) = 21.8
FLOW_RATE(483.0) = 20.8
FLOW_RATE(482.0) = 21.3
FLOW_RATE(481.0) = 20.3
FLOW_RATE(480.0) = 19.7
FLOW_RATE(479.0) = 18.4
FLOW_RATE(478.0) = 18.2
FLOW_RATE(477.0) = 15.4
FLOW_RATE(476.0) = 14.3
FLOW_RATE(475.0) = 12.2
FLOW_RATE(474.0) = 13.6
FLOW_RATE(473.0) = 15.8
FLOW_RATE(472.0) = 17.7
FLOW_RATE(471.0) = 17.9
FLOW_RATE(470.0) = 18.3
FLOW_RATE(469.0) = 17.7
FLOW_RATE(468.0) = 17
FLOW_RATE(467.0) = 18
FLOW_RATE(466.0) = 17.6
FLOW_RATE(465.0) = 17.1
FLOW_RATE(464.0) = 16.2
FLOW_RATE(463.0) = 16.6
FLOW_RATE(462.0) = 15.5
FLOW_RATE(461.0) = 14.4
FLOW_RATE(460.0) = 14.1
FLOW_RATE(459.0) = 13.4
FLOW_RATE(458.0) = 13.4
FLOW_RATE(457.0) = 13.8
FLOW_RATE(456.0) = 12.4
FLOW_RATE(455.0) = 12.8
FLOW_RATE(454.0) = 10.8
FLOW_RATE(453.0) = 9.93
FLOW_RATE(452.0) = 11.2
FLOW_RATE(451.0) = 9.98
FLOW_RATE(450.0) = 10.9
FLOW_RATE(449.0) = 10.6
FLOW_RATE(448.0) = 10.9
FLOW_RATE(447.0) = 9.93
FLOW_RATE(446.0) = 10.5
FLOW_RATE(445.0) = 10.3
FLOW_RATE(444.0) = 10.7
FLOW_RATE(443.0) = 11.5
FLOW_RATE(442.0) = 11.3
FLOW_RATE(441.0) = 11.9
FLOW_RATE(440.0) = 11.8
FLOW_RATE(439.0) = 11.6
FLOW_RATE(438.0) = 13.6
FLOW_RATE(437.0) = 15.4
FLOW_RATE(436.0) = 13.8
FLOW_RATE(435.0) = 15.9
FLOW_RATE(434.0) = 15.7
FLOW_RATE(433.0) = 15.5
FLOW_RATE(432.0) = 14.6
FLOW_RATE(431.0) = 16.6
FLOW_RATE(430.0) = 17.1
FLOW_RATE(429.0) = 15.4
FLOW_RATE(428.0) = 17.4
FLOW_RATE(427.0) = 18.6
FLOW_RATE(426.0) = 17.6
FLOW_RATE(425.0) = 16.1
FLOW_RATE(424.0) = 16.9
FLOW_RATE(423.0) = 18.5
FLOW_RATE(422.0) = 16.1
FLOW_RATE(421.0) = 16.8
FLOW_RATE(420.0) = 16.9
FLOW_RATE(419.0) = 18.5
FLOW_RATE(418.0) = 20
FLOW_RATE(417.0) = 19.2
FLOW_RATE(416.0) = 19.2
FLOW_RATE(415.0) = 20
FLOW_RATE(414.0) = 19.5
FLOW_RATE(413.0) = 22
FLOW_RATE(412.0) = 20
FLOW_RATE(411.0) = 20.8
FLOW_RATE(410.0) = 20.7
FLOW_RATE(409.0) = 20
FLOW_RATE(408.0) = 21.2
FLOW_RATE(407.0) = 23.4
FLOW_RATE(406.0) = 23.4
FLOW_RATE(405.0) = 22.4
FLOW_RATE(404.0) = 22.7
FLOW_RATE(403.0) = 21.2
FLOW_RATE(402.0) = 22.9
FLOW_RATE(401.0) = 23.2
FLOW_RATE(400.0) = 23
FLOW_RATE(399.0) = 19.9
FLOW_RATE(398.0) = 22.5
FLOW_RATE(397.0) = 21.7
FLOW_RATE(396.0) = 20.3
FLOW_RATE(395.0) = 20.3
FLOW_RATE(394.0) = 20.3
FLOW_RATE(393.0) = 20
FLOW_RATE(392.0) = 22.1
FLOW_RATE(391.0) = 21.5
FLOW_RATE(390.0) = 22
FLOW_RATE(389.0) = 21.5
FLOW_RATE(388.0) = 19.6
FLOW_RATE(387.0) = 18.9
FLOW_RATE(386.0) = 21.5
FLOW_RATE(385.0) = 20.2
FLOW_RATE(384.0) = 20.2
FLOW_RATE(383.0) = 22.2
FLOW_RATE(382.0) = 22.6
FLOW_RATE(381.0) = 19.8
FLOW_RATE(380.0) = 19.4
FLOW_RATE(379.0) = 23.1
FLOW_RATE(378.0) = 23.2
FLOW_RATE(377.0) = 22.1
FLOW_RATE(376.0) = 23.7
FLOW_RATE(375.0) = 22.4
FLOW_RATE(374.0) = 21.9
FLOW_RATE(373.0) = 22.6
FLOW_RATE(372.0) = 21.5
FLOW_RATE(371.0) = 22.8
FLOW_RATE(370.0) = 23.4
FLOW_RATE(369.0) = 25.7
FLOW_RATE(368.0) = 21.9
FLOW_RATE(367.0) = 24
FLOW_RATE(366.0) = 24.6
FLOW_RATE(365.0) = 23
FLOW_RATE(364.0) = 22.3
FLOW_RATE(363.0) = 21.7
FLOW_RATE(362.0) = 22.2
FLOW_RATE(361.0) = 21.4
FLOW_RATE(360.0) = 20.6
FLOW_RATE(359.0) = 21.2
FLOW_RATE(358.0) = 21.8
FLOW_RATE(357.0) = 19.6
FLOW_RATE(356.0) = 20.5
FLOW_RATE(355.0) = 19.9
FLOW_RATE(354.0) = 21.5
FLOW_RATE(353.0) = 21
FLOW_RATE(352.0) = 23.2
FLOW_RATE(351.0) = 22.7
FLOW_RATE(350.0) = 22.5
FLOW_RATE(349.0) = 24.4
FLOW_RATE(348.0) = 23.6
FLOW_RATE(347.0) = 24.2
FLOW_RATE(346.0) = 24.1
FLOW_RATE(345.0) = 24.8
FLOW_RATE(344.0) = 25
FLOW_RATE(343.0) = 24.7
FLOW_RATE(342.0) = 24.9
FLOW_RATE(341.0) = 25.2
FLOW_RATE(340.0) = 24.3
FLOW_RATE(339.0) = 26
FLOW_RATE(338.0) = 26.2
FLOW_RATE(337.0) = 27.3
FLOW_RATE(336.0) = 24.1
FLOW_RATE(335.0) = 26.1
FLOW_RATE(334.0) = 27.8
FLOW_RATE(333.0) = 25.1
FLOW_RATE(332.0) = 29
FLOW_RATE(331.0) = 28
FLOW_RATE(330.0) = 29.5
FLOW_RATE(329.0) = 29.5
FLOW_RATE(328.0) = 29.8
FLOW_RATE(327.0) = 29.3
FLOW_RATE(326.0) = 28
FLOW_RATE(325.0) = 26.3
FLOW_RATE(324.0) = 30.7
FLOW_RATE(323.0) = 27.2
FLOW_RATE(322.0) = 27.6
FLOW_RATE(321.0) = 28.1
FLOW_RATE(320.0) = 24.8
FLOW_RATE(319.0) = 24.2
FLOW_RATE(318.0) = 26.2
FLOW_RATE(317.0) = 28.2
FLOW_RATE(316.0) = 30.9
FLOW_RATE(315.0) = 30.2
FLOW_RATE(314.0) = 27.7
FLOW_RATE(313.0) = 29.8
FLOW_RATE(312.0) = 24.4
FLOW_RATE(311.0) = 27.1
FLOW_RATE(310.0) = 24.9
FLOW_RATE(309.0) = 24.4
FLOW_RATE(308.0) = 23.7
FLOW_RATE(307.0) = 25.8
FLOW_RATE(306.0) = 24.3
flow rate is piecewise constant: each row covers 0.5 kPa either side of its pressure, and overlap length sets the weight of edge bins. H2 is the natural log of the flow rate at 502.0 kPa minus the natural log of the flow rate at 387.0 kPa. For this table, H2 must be 0.2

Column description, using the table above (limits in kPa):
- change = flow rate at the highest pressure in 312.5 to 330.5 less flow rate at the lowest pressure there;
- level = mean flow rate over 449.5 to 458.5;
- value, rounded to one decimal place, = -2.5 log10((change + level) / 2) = -1.9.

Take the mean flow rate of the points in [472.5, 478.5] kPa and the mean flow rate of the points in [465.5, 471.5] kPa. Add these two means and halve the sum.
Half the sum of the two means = 16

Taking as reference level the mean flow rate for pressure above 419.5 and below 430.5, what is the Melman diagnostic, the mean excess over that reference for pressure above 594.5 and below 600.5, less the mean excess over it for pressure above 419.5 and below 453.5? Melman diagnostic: 19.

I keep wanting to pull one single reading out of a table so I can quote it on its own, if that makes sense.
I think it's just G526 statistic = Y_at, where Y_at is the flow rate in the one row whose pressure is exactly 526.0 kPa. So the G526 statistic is 23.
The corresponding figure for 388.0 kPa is 19.6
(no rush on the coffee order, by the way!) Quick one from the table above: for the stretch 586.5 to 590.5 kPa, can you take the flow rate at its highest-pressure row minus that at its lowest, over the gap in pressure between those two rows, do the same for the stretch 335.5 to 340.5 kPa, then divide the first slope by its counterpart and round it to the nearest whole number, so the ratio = -14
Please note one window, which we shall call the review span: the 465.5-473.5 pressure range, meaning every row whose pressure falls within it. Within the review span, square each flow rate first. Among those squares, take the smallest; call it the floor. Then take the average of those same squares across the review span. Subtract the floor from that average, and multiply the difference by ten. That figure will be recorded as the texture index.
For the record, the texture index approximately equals 571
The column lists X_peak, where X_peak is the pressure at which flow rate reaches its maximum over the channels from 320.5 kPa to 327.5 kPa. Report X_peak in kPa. 324.0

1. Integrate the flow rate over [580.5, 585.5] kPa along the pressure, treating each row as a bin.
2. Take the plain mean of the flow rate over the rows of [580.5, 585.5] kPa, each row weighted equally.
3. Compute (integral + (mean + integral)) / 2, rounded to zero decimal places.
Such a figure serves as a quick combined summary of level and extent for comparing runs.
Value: 138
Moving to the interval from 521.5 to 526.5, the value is 125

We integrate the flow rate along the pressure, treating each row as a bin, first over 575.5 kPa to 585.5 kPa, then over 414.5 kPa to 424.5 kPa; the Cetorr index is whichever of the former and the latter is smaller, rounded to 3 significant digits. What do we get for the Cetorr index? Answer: 182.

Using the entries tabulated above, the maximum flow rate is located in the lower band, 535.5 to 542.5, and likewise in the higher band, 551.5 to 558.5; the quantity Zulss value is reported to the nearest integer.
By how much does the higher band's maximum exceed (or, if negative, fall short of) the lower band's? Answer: 1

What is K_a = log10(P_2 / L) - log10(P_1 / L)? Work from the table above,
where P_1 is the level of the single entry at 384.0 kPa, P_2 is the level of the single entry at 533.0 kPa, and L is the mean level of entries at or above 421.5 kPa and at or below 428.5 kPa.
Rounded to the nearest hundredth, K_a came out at 0.05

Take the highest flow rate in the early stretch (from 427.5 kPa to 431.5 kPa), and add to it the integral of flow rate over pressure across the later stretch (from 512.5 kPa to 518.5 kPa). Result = 157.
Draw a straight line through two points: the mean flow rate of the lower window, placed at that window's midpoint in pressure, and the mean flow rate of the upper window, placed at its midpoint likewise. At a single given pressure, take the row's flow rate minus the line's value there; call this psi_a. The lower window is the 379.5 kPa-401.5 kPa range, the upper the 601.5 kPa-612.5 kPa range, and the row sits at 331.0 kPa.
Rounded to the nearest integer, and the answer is 9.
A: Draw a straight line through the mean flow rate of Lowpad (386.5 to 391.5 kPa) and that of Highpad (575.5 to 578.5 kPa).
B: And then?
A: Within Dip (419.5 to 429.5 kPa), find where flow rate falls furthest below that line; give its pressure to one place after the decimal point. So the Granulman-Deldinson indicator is 429.0 kPa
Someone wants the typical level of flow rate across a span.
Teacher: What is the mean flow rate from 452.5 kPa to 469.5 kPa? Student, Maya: 15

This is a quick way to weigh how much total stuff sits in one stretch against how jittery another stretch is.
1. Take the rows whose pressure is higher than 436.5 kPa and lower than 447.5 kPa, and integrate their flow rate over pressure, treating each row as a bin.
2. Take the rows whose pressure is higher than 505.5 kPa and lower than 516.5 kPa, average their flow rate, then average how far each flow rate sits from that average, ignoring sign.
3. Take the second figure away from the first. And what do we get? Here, 127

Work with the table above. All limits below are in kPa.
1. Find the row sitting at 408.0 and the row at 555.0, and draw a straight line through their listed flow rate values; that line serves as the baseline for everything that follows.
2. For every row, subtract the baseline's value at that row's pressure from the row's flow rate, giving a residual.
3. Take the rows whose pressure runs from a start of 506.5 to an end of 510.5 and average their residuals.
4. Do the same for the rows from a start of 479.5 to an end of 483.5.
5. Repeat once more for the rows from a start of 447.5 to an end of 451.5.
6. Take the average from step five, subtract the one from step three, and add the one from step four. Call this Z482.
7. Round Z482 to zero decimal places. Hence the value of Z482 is -14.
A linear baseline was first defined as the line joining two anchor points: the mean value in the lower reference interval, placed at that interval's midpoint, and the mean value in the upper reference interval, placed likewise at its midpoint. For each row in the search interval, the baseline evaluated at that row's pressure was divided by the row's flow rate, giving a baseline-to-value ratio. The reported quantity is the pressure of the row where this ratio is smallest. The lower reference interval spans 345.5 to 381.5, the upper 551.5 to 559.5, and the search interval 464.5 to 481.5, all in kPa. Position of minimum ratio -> 481.0 kPa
